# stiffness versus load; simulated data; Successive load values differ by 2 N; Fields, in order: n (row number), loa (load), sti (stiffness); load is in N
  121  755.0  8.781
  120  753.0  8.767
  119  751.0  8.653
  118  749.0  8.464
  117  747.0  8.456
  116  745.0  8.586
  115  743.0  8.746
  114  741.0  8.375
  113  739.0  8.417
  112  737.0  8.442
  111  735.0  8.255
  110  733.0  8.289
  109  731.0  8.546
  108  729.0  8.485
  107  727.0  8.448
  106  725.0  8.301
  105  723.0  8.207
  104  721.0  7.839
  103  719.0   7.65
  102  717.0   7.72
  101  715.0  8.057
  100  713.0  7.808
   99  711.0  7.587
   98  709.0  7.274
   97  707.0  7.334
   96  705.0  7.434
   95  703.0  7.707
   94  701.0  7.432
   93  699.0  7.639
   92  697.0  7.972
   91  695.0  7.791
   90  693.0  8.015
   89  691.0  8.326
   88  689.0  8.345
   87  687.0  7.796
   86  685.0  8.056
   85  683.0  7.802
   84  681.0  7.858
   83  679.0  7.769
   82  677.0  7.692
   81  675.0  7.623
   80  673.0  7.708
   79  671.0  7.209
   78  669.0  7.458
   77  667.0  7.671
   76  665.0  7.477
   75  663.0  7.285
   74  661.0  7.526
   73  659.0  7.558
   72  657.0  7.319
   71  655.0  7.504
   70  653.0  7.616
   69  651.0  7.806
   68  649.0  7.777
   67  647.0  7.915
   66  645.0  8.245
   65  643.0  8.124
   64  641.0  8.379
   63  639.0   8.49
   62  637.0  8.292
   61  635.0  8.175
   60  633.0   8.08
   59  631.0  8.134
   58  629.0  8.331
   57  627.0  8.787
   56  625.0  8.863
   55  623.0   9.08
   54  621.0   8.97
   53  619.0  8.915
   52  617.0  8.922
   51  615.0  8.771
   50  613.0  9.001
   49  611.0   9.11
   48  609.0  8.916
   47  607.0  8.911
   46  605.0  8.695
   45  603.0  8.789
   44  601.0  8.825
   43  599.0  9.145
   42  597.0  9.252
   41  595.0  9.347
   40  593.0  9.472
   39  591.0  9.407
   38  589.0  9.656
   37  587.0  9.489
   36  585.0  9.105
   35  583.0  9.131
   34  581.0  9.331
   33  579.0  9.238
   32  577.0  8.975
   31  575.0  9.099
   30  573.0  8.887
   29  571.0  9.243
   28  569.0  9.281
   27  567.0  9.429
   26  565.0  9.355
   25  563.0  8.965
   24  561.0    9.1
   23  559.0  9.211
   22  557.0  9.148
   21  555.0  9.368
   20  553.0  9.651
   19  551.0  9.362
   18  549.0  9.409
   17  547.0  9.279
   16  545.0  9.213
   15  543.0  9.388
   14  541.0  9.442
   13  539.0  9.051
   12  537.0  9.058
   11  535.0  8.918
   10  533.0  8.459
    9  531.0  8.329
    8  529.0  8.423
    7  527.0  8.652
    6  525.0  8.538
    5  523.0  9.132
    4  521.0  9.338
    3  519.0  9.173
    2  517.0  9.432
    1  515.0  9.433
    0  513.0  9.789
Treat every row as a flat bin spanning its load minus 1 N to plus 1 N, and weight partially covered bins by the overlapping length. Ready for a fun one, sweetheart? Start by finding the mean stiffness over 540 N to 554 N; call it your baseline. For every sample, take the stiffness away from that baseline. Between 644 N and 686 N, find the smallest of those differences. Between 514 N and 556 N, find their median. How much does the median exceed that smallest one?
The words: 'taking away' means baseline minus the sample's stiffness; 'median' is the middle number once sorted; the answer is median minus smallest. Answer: -1.0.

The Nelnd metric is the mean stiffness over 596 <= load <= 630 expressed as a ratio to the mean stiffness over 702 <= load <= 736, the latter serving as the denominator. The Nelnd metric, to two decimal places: 1.12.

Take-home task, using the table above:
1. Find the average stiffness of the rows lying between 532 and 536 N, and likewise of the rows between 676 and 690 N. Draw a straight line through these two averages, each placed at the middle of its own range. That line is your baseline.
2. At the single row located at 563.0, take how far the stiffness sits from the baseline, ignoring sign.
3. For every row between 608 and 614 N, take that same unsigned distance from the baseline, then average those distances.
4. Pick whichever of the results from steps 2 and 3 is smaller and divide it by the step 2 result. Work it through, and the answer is 1.00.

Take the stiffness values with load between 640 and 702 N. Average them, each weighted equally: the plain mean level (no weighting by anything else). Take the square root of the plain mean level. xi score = 2.79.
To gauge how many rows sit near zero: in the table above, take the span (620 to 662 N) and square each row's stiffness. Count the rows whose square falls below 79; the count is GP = 19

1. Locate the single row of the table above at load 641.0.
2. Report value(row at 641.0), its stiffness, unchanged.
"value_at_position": 8.379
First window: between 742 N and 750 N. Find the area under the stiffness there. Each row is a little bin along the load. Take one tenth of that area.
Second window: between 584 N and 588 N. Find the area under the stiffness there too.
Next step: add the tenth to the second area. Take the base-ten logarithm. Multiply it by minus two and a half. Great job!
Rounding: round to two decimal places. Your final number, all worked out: -4.11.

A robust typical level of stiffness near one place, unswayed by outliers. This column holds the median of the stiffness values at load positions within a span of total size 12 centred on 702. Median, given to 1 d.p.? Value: 7.5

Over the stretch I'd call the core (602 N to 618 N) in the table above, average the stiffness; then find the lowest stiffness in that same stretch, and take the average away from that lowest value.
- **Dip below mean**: -0.194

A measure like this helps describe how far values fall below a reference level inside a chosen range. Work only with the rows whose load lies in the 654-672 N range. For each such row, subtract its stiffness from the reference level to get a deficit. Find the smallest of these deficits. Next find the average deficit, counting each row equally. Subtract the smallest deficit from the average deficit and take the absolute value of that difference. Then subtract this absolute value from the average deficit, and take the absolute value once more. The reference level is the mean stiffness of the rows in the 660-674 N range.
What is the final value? 0.2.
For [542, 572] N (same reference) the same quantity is 2.2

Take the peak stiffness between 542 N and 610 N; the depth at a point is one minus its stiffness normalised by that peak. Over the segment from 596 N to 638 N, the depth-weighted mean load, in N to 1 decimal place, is 620.4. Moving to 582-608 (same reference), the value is 598.0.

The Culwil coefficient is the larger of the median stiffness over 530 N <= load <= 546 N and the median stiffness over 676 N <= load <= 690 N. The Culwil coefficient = 9.05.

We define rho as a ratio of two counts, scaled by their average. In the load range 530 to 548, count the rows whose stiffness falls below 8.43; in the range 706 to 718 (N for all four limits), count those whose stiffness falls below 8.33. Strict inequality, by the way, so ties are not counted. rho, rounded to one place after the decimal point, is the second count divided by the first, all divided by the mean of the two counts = 1.7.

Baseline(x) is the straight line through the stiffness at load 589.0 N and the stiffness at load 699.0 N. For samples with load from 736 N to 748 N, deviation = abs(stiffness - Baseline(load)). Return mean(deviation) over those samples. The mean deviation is 1.7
